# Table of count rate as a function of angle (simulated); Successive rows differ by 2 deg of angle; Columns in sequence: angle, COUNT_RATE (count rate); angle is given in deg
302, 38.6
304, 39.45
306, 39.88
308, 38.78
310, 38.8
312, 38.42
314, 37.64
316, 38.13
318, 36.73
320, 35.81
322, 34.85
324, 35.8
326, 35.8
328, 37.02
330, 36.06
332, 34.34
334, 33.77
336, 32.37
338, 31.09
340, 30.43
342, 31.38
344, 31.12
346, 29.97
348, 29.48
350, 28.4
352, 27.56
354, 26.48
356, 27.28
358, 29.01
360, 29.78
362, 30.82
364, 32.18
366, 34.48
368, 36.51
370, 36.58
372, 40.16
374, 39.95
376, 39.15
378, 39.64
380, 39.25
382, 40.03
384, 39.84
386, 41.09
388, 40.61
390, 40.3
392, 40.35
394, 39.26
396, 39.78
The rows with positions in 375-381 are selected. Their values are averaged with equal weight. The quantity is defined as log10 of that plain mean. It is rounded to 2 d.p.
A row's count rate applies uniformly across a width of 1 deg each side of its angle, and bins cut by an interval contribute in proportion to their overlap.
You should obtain 1.59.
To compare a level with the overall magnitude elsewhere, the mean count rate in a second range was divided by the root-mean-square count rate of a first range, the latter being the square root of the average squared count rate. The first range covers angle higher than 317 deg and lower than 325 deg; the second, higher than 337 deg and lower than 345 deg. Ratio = 0.87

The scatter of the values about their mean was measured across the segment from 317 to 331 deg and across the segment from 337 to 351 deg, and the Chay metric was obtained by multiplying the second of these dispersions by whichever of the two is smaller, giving 1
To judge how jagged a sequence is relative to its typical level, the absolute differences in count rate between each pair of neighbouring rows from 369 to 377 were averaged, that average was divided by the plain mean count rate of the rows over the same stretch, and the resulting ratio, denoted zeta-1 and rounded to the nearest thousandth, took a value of 0.039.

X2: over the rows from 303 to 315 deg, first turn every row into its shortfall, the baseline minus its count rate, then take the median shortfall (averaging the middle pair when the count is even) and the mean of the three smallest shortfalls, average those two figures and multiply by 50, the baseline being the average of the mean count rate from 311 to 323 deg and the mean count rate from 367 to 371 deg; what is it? -117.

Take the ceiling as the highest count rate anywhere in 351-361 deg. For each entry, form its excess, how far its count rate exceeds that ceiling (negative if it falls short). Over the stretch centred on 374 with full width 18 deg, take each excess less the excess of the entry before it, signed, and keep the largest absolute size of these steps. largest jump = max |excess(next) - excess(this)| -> 3.6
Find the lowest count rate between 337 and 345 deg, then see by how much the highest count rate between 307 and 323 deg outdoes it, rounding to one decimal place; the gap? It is 8.4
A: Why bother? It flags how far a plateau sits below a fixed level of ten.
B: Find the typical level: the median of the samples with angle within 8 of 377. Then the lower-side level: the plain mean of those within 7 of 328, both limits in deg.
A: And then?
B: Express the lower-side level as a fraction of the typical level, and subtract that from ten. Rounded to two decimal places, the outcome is 9.11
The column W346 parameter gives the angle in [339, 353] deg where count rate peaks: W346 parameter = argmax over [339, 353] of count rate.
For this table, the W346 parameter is 342 deg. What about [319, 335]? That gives 328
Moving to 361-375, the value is 372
